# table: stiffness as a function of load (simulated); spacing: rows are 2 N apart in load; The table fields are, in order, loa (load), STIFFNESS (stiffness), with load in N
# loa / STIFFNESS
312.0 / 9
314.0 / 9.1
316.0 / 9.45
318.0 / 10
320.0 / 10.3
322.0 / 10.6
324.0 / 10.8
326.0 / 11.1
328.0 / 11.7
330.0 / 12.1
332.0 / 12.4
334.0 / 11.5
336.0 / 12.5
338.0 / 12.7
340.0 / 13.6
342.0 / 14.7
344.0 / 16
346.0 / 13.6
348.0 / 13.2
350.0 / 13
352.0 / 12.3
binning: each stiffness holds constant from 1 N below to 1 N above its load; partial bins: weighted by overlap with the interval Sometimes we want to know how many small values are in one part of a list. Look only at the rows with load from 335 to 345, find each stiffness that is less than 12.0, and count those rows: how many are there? 0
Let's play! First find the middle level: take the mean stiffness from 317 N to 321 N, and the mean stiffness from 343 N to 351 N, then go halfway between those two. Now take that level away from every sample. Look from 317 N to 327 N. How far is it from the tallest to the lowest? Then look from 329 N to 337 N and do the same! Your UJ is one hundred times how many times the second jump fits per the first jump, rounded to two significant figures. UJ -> 91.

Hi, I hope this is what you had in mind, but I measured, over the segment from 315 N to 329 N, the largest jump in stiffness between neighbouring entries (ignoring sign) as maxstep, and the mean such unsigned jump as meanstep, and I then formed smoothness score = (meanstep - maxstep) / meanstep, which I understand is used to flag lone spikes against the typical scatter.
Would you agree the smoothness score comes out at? -0.6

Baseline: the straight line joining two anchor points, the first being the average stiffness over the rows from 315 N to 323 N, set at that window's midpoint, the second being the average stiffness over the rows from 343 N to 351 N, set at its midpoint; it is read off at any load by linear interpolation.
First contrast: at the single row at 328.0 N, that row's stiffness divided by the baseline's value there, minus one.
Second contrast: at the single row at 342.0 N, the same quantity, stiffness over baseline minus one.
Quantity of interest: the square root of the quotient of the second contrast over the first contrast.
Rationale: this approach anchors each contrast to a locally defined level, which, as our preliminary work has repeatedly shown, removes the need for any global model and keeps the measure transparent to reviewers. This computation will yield 1.8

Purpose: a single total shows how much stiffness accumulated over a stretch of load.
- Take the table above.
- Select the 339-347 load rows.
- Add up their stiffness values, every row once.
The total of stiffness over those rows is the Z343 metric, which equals 58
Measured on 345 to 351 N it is 40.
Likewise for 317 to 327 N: 53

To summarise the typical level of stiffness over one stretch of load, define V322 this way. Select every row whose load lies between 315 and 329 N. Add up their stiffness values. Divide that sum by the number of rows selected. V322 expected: 10.6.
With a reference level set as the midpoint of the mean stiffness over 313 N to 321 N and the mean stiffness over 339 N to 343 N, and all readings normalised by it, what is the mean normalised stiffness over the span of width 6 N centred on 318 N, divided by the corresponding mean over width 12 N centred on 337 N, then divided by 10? 0.077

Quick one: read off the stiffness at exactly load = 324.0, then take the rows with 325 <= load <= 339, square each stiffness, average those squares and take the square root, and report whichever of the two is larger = 12.0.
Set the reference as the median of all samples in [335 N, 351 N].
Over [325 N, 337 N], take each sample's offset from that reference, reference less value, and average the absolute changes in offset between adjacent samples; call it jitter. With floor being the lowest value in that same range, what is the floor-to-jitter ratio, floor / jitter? 17.3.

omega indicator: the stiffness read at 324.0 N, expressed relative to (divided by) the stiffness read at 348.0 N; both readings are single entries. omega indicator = 0.818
